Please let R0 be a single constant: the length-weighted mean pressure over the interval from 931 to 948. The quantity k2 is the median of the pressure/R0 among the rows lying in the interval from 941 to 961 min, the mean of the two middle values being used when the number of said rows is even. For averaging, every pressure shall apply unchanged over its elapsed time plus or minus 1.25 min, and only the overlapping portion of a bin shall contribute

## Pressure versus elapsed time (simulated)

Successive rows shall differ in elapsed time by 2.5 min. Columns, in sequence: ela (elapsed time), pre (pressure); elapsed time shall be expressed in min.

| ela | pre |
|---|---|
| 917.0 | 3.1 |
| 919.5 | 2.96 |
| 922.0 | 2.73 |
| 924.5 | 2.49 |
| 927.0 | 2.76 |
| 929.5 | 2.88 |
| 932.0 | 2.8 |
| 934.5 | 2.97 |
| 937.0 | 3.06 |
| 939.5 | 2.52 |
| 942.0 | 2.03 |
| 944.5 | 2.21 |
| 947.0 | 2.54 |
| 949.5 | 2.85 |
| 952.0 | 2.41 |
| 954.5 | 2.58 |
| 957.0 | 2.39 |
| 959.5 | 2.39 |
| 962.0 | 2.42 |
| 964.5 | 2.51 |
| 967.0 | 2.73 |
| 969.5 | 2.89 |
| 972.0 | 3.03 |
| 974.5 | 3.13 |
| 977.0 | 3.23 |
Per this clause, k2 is 0.93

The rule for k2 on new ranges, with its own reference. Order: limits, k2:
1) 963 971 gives 1.06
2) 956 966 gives 0.93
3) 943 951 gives 0.98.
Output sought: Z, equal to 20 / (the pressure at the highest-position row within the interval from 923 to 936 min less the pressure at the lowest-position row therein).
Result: 42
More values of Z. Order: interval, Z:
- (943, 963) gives 95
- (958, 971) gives 40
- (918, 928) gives -100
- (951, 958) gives -1000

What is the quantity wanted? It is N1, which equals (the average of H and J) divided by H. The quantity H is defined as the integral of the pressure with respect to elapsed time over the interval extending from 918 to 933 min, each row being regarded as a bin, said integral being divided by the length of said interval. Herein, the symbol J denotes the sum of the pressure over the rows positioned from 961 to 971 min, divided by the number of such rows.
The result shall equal 0.98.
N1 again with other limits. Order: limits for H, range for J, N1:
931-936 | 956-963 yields 0.91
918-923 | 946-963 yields 0.94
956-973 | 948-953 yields 1.00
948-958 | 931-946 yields 1.01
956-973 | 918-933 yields 1.03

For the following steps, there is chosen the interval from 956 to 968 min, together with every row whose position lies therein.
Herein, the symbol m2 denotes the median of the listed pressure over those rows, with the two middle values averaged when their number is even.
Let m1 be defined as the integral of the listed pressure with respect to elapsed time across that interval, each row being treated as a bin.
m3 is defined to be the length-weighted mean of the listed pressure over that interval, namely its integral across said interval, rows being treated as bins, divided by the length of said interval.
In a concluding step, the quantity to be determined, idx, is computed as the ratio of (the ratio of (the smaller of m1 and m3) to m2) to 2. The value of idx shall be 0.513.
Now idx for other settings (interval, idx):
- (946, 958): 0.503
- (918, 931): 0.502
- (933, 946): 0.508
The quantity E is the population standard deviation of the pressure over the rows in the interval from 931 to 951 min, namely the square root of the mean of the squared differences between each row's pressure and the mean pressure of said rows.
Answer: 0.34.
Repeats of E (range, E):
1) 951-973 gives 0.22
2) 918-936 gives 0.15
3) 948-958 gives 0.18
